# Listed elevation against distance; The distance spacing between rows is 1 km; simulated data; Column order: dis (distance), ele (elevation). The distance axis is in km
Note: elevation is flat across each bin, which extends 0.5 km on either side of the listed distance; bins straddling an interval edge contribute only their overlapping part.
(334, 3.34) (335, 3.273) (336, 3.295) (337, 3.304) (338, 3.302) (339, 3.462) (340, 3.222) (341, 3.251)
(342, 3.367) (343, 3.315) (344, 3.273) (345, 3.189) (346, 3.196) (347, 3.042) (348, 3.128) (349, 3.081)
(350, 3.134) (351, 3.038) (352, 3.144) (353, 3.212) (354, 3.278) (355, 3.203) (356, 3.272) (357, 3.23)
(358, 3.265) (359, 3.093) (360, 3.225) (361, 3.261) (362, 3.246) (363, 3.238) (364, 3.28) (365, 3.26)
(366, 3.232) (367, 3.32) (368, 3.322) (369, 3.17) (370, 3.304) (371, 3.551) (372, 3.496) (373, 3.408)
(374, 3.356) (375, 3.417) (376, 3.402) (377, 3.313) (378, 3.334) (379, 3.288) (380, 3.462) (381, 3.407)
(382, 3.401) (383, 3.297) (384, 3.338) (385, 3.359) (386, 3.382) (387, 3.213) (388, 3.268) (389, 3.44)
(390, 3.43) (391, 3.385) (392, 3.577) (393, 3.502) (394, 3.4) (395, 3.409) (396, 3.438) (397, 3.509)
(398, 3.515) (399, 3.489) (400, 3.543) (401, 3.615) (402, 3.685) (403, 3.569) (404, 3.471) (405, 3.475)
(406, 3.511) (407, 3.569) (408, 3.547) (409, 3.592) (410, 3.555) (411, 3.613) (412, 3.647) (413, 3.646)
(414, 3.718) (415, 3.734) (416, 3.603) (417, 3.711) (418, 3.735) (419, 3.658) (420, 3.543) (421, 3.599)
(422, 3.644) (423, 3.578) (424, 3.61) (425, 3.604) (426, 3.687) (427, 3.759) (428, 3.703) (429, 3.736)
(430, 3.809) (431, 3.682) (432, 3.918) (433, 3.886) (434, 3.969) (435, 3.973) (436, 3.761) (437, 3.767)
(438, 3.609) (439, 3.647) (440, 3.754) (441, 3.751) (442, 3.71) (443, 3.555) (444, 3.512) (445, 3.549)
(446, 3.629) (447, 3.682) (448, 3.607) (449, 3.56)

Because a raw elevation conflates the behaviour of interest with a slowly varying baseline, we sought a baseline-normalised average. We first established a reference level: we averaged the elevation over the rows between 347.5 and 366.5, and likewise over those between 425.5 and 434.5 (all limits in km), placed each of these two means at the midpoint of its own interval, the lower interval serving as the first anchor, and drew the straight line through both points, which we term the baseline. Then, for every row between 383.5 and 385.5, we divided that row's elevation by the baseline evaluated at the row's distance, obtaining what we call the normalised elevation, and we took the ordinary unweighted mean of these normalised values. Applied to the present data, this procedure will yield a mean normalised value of 0.98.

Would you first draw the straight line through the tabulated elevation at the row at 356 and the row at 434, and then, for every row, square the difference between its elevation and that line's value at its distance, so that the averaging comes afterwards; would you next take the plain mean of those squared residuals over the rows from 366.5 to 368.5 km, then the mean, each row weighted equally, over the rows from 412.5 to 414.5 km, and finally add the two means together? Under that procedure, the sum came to 0.015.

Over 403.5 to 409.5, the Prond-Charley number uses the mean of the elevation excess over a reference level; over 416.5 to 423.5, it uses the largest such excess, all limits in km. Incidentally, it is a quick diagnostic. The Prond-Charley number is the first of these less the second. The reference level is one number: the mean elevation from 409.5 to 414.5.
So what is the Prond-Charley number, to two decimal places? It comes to -0.21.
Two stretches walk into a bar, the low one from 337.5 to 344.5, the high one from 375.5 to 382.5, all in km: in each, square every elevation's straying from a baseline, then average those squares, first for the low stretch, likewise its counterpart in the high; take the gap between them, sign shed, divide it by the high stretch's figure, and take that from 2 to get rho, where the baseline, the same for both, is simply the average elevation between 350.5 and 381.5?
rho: 1.6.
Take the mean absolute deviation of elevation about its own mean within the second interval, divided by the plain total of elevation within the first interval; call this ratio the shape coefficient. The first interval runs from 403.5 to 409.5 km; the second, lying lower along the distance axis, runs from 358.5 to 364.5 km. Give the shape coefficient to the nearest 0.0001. 0.0021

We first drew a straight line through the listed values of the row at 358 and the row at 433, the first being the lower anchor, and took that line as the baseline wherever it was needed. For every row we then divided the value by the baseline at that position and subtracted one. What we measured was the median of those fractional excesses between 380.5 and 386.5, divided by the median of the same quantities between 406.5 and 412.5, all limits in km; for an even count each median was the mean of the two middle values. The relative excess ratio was 1.3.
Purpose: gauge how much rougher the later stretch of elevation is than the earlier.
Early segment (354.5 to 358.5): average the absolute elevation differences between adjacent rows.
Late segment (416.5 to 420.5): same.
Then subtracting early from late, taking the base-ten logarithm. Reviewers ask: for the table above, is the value -1.63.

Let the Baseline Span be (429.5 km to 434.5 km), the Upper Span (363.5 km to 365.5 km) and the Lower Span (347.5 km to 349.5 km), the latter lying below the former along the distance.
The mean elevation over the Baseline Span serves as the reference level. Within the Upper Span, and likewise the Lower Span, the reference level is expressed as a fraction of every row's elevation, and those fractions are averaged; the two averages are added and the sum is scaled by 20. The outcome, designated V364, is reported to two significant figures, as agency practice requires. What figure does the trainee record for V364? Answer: 48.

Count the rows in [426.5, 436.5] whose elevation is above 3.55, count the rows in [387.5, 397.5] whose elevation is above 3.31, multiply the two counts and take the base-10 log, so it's 1.95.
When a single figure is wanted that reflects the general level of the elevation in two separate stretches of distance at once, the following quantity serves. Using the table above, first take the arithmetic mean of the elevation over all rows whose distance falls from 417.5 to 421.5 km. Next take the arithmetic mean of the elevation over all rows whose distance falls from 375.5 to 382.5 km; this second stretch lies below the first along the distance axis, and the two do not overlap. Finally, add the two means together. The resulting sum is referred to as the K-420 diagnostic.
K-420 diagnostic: 7.01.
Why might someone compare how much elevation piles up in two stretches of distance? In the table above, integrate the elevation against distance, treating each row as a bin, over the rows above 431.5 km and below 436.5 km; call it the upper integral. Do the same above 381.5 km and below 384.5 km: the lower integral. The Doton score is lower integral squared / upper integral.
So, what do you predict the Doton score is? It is 5.2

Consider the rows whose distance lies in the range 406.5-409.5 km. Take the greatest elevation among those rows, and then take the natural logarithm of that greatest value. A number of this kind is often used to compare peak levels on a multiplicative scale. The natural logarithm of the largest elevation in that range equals 1.28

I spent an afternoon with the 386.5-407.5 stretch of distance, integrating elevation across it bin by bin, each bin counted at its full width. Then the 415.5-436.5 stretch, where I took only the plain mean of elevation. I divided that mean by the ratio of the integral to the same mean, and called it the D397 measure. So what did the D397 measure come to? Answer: 0.190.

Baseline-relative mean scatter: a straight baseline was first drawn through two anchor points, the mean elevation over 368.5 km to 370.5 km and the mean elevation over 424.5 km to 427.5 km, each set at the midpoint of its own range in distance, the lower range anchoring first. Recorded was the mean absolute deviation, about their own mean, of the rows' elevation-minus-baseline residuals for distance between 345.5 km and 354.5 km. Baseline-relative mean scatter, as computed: 0.055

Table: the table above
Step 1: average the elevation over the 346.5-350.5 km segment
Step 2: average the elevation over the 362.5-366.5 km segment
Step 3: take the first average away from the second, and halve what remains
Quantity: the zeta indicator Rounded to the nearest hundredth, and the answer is 0.08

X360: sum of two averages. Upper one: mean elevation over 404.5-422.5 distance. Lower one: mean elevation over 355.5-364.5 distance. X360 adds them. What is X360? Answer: 6.85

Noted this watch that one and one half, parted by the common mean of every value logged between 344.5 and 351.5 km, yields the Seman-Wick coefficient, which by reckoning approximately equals 0.481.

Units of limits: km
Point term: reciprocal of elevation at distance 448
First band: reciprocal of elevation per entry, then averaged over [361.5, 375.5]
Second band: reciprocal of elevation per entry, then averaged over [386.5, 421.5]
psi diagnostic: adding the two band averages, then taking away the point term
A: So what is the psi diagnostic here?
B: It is 0.306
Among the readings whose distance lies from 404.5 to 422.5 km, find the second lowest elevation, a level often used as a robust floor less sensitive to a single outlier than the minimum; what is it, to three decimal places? 3.511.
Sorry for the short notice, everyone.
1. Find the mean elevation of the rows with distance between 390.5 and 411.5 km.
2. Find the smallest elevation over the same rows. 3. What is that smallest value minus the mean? -0.137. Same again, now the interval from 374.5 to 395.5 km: -0.169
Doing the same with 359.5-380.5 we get -0.158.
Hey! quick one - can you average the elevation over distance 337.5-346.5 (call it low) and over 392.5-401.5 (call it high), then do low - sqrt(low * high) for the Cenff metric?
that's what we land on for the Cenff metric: -0.10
